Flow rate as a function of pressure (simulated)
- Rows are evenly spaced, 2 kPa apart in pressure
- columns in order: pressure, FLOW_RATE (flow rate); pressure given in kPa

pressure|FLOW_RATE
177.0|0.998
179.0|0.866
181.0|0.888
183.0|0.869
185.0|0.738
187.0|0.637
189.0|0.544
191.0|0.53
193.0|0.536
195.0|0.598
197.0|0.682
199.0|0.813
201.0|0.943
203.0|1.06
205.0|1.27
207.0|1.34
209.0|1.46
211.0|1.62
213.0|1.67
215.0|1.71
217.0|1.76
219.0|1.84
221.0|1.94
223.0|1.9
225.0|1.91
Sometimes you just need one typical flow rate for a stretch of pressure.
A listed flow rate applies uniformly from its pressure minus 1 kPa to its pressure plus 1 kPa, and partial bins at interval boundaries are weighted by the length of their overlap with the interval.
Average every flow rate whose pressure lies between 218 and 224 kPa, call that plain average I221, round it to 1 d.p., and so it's 1.9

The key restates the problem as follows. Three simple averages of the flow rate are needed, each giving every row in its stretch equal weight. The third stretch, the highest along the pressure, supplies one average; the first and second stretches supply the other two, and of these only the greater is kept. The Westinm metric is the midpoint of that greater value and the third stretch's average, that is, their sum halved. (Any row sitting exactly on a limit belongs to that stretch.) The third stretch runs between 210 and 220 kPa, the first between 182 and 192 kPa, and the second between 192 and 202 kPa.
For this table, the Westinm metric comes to 1.22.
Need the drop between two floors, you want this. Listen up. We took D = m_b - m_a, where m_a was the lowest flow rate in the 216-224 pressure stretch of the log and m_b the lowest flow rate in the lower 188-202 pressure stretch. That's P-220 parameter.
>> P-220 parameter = -1.23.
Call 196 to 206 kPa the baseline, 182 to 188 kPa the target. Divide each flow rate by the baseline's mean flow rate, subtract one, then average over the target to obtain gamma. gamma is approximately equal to -0.22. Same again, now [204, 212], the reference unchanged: 0.49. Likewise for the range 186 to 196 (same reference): -0.40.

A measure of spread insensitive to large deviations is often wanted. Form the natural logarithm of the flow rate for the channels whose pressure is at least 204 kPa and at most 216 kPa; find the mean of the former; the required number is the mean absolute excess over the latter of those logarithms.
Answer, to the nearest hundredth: 0.10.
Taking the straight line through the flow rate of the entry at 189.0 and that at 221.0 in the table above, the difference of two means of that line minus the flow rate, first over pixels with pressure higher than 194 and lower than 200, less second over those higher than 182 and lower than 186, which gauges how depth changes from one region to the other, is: 0.7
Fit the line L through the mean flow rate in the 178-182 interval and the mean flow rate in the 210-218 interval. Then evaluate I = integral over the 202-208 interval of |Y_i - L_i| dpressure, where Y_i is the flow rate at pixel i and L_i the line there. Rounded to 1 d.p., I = 1.5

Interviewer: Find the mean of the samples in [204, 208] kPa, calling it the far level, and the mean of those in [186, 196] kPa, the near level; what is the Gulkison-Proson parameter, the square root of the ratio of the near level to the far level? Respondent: 0.66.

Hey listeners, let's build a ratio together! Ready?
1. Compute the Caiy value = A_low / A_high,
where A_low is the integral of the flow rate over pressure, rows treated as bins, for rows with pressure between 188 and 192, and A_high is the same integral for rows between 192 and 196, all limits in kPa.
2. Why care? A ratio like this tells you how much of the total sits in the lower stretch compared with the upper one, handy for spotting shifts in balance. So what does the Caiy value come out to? 0.95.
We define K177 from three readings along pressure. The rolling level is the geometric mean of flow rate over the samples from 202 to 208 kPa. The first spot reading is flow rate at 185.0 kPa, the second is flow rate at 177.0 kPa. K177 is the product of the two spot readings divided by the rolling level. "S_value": 0.61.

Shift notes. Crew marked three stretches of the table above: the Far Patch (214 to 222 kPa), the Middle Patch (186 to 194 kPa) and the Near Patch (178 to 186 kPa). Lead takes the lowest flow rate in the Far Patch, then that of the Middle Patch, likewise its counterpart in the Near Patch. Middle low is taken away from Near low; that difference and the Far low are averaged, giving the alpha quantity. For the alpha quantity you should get 0.96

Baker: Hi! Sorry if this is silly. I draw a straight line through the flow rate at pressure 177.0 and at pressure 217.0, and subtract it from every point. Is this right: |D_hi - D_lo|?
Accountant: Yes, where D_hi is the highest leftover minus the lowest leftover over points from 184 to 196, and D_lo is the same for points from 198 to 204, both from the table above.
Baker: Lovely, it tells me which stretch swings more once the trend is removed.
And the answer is 0.18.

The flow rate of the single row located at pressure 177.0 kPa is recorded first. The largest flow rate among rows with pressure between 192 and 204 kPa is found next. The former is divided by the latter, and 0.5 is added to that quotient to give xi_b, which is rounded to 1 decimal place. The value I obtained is 1.4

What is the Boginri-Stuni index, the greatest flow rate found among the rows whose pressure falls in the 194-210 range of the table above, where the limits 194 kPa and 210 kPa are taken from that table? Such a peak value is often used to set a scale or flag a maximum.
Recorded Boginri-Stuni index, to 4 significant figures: 1.460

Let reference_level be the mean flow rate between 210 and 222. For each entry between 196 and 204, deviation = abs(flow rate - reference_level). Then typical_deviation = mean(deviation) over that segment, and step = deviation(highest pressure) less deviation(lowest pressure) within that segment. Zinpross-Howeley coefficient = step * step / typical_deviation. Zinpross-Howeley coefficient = 0.16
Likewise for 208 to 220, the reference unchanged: 0.42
